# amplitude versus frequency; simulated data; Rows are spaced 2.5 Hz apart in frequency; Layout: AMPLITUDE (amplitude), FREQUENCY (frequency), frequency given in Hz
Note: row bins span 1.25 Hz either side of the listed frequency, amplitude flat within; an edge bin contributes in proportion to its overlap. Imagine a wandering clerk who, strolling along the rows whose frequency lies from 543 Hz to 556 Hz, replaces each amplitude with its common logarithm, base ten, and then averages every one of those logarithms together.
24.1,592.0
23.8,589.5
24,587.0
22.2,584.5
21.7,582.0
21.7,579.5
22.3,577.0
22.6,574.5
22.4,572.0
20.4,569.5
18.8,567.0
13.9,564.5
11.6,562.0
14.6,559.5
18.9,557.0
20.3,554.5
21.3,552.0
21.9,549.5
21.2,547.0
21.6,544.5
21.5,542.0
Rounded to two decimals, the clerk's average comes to 1.33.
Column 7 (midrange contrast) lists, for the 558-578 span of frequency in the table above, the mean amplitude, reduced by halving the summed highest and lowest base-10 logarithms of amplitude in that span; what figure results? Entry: 17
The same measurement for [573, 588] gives 21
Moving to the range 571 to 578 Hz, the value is 21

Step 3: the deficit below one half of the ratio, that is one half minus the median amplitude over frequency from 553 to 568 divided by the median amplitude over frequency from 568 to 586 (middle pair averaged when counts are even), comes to -0.25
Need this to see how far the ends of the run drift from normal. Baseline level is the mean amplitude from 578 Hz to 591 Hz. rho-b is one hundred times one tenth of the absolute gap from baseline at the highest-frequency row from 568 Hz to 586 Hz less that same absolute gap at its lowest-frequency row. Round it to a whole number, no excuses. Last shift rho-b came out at -18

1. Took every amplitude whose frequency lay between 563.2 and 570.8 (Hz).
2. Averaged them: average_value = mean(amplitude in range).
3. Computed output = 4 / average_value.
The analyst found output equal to 0.226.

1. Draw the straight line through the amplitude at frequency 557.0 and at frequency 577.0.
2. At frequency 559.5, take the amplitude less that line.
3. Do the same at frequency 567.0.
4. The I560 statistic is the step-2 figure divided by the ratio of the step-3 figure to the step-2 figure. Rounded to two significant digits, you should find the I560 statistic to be -12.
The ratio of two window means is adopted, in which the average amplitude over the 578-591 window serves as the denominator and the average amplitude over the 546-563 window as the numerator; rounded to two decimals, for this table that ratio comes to 0.82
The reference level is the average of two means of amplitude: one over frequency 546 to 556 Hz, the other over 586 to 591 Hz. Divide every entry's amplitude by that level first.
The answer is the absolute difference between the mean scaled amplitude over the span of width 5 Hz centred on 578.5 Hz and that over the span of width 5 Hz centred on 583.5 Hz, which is 0.00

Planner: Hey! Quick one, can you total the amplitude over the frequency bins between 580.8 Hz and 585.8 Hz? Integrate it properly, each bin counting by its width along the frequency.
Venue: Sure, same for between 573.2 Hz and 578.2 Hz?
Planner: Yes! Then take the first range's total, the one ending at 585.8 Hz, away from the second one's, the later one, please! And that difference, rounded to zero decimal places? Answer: 2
